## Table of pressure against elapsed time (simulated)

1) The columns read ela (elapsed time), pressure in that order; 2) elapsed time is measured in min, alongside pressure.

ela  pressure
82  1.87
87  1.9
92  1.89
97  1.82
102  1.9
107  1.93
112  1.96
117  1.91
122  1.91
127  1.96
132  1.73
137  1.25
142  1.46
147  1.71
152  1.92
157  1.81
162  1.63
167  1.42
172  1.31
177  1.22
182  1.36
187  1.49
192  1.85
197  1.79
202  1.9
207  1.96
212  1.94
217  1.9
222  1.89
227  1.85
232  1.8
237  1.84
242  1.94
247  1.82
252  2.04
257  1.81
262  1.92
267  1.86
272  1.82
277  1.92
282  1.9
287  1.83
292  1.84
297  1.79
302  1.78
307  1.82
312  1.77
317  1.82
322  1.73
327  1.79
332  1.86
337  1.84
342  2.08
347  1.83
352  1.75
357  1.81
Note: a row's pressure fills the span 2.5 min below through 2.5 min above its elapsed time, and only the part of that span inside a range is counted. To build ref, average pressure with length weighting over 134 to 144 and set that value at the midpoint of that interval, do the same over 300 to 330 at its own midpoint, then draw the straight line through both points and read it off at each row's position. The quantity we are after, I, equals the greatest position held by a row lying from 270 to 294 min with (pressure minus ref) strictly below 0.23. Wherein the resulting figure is 292 min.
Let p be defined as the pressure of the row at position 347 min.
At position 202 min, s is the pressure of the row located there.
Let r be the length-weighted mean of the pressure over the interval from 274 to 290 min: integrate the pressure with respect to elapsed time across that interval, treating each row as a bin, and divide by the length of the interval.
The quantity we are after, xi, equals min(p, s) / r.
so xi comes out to 0.97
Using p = 1.83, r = 1.88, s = 1.9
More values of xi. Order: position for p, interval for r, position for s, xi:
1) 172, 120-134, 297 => 0.70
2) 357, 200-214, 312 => 0.92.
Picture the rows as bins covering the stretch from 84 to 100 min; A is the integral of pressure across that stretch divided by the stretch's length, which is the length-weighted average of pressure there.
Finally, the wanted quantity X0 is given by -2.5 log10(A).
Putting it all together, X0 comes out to -0.68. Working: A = 1.87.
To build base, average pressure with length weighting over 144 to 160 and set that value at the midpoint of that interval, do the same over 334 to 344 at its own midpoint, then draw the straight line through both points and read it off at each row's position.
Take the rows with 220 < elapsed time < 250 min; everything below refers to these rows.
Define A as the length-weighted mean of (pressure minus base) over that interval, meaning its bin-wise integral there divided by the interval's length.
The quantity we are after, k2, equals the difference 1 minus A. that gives 1.01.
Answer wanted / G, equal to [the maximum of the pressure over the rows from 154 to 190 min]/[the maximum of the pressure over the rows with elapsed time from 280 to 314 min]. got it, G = 0.95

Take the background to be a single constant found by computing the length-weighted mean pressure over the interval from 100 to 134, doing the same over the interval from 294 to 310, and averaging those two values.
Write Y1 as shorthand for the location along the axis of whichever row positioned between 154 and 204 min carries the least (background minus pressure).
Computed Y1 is 202 min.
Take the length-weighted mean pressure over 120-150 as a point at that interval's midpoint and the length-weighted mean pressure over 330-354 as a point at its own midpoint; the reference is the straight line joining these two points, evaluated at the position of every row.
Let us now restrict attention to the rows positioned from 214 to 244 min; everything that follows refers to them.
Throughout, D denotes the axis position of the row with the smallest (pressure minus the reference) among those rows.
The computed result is 232 min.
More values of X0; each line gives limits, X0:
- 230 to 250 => -0.67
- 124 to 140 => -0.54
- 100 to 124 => -0.71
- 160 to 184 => -0.35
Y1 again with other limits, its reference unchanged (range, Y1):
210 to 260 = 252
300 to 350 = 342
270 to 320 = 277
